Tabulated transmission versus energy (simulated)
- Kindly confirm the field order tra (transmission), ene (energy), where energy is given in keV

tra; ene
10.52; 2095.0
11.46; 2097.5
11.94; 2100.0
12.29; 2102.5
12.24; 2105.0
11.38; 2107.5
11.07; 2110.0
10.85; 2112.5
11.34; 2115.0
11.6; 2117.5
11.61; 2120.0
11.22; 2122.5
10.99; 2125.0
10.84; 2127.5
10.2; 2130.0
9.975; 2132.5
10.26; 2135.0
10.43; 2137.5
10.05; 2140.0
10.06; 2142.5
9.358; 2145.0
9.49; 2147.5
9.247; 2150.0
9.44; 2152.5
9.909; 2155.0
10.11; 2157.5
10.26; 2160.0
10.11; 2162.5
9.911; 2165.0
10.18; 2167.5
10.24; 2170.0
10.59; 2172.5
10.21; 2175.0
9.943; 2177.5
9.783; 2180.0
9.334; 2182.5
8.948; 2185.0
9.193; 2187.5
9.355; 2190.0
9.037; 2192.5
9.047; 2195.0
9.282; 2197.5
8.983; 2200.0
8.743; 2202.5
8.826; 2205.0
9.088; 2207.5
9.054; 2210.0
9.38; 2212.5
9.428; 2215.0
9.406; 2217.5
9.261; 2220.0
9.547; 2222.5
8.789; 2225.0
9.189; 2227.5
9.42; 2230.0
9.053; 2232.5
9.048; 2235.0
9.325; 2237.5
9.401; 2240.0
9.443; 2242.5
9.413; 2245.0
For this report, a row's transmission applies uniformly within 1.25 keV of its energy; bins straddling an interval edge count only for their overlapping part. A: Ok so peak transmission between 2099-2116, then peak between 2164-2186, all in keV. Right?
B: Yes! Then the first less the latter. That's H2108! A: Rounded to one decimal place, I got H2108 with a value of 1.7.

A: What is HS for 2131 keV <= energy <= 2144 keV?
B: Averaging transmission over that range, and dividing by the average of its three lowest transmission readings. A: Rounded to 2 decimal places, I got 1.01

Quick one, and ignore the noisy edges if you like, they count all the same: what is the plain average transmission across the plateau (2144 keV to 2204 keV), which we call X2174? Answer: 9.6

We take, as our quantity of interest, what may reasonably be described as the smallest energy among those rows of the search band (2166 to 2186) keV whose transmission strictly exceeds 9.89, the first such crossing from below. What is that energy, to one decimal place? 2167.5 keV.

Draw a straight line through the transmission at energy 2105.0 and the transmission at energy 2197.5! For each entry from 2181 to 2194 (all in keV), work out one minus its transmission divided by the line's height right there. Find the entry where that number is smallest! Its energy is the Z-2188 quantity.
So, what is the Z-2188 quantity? 2190.0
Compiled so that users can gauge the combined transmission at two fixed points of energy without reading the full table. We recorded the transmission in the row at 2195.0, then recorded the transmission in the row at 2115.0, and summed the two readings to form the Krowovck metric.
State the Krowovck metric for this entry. 20.4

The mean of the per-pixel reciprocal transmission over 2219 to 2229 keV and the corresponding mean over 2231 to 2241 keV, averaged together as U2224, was 0.109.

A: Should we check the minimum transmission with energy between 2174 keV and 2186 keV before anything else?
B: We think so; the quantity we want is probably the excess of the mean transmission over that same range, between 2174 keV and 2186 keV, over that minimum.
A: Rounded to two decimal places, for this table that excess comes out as 0.70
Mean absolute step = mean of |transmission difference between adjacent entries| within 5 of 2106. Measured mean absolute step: 0.407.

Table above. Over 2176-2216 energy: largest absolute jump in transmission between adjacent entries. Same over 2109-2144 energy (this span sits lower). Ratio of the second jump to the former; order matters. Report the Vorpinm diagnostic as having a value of 1.43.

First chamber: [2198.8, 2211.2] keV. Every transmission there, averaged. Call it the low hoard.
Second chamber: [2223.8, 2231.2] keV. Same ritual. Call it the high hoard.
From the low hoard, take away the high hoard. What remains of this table -0.19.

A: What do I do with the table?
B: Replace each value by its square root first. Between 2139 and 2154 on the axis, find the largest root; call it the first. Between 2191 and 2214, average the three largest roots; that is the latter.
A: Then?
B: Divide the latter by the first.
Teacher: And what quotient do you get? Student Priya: 0.959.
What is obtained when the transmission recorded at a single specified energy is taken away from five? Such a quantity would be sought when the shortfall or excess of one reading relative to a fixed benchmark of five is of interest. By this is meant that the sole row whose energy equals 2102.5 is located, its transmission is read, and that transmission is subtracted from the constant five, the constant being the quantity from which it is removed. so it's -7.3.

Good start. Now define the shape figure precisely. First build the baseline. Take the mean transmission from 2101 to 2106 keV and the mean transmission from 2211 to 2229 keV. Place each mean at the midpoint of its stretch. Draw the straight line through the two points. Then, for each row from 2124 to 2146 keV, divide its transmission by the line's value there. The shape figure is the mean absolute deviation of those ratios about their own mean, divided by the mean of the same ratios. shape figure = 0.0263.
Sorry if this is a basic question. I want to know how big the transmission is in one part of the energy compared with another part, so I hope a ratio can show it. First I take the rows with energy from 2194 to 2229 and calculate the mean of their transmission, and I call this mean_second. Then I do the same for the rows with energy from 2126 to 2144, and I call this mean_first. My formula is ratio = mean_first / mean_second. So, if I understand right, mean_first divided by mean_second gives 1.12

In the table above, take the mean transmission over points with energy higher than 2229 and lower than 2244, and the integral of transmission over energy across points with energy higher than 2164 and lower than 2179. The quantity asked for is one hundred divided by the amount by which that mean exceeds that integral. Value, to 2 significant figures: -0.70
